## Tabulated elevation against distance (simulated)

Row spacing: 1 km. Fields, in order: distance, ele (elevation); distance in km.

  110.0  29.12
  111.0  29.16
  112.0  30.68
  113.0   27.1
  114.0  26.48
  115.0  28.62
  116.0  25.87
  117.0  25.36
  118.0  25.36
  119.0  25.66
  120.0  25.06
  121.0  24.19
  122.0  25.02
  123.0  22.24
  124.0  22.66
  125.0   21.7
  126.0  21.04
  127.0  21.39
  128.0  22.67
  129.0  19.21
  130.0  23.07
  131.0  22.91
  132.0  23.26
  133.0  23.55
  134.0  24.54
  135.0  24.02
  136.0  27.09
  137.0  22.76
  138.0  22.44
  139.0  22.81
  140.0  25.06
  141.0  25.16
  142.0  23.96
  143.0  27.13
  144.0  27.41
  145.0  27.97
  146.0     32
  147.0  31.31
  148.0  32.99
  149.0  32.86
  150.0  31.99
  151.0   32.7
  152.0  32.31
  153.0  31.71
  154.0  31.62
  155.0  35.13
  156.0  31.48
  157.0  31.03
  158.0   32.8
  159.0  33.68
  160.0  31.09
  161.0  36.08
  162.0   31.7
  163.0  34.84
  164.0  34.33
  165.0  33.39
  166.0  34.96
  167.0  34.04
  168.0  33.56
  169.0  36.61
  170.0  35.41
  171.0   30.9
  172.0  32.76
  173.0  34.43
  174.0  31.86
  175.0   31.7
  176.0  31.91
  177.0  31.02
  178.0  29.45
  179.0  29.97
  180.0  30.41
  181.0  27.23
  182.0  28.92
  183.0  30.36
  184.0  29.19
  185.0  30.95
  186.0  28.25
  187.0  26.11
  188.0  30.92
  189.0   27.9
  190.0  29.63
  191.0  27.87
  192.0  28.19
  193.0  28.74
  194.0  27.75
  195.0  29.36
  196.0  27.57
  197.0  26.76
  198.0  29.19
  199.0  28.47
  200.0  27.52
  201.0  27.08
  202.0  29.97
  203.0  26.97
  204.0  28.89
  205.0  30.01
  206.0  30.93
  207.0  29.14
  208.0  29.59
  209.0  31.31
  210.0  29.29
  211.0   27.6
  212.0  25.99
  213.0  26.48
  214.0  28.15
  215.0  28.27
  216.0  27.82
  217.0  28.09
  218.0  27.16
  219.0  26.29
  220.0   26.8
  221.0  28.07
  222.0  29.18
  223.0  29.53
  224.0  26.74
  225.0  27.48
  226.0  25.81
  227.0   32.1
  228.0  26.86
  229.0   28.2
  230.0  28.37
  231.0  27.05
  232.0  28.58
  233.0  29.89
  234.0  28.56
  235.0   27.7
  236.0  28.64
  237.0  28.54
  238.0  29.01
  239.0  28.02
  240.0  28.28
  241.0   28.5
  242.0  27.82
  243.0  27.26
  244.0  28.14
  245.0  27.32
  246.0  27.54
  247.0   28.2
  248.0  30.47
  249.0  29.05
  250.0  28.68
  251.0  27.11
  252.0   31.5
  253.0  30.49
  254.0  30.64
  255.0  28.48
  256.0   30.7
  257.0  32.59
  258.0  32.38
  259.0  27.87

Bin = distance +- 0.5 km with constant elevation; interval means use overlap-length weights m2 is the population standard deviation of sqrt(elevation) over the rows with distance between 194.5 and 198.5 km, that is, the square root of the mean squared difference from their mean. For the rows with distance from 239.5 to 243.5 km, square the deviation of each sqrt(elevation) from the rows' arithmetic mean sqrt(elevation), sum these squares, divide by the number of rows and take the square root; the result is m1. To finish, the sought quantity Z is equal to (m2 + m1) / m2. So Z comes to 1.44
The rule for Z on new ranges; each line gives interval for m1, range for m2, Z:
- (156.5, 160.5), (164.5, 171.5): 1.69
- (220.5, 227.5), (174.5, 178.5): 3.06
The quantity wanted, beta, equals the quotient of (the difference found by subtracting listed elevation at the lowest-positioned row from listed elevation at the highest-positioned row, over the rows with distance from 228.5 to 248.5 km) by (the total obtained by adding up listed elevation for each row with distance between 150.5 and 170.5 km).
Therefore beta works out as 0.0034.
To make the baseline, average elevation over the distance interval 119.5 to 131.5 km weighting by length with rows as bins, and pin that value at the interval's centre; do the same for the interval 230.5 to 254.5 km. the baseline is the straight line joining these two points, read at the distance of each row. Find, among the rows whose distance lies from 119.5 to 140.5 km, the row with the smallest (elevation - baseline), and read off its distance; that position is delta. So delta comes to 129.0 km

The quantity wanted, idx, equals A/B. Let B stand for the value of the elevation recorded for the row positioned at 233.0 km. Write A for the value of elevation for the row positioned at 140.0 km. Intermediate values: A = 25.06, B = 29.89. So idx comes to 0.84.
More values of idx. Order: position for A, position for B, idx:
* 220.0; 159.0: 0.80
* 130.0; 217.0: 0.82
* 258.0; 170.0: 0.91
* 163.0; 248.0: 1.14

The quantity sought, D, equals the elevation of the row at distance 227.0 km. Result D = 32.1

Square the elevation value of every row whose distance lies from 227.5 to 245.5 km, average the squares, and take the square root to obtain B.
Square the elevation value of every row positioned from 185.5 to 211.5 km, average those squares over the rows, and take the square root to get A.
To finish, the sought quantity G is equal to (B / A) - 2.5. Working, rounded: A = 28.7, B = 28.2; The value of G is -1.52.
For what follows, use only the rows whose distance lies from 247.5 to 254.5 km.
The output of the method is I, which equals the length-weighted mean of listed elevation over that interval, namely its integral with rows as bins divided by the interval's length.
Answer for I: 29.7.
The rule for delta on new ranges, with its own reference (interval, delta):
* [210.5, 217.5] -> 212.0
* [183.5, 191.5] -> 187.0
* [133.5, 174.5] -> 138.0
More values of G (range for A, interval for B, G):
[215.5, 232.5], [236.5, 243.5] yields -1.49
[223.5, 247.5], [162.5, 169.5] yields -1.27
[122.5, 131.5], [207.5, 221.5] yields -1.22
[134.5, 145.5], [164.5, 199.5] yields -1.28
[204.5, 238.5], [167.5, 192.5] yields -1.42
